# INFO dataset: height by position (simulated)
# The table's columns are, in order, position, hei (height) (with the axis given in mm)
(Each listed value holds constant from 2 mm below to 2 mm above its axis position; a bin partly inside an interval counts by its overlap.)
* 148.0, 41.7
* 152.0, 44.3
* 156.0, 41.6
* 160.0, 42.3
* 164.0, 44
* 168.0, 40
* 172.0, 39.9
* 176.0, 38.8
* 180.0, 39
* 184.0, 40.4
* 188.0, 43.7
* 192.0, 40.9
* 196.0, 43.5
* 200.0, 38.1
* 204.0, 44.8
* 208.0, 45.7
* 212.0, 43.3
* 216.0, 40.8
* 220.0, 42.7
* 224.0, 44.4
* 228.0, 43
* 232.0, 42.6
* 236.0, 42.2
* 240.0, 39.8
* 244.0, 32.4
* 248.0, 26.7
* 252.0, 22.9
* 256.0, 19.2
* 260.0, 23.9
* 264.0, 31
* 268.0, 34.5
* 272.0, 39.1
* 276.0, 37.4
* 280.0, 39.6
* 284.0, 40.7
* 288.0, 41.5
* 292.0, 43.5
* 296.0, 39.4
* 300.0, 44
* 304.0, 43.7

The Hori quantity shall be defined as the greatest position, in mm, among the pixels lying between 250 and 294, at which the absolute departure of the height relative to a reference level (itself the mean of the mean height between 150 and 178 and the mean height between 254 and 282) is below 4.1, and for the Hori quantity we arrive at 284.0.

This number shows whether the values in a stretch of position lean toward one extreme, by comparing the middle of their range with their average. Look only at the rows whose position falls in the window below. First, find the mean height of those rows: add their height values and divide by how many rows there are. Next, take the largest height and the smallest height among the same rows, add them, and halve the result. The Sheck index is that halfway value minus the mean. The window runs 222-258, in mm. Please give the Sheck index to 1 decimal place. -3.0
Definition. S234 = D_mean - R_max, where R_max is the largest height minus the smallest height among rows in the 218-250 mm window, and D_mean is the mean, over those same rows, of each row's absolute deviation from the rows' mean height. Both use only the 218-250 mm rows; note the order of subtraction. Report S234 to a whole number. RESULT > -13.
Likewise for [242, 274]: -14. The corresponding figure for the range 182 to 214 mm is -6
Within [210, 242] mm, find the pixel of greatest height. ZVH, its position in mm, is 224.0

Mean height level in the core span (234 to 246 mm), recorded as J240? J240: 38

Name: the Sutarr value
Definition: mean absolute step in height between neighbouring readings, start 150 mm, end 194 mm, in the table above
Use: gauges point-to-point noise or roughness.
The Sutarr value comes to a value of 1.8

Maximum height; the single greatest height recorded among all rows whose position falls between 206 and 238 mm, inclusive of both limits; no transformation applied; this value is 45.7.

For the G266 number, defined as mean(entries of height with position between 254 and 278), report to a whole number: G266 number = 31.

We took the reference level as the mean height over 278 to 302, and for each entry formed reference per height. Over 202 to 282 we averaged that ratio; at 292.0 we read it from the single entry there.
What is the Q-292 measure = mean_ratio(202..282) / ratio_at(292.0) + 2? 3.26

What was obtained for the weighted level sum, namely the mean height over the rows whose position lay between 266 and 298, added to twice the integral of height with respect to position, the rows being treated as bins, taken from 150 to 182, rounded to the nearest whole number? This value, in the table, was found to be 2679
